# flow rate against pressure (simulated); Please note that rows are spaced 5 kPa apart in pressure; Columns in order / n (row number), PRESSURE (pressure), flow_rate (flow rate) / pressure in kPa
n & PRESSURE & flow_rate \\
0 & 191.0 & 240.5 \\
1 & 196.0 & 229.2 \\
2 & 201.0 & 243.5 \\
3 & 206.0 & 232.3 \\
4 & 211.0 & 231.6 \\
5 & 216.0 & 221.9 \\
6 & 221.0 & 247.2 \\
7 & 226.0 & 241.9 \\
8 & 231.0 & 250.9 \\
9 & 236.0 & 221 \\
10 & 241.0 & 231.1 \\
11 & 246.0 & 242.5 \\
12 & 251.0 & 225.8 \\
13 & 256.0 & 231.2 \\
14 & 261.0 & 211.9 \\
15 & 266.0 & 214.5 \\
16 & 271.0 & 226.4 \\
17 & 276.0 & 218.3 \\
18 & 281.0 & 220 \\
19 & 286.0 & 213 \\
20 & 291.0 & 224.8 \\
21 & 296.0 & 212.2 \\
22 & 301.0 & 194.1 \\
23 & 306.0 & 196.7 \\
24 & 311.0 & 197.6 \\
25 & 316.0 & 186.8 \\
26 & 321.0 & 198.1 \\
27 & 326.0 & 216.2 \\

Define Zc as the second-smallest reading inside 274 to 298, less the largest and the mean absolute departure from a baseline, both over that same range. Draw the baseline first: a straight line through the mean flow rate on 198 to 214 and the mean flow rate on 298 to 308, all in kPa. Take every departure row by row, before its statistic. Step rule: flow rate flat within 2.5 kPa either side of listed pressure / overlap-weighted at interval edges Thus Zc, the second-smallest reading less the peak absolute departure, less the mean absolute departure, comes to 174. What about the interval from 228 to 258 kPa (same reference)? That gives 186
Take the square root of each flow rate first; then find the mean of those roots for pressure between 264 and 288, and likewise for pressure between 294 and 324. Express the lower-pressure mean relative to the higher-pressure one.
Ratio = 1.05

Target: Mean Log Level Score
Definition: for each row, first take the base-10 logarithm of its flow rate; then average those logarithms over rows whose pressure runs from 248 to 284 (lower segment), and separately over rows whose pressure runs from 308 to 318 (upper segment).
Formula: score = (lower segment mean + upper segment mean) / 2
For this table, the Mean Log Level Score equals 2.31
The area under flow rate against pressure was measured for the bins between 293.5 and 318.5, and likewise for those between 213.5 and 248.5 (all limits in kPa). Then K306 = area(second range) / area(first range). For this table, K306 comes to 1.7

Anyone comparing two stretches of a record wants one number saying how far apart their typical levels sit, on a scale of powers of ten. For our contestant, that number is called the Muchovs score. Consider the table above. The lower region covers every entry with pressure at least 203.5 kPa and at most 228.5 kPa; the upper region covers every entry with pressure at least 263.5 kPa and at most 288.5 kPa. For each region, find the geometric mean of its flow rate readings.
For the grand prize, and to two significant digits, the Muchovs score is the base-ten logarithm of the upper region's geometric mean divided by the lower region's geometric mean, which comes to -0.031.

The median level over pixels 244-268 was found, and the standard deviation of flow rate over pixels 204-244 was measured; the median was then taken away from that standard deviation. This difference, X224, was -215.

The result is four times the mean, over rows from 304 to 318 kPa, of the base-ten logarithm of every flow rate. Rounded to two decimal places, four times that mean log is 9.15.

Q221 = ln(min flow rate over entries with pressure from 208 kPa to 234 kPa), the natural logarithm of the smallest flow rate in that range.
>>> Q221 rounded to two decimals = 5.40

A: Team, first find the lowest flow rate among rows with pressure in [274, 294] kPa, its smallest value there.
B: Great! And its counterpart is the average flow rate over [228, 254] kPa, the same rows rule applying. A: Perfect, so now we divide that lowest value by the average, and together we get 0.91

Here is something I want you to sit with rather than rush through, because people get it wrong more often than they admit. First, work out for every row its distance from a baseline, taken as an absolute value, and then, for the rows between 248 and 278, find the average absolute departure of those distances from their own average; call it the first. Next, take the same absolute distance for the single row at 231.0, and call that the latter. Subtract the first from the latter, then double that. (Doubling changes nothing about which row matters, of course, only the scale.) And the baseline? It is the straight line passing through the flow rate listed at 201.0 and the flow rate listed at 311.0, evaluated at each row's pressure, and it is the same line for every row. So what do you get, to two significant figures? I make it 34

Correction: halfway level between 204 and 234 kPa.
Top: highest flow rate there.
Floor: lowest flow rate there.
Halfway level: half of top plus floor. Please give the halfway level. 236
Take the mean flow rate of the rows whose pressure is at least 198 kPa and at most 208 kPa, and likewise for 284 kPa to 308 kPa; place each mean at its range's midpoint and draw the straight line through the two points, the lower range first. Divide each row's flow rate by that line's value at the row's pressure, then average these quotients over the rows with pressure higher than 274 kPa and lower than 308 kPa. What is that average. 1.01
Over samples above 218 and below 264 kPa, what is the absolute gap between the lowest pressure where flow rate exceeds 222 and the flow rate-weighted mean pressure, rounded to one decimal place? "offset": 19.5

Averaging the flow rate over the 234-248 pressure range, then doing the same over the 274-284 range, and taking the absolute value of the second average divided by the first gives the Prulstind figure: 0.95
